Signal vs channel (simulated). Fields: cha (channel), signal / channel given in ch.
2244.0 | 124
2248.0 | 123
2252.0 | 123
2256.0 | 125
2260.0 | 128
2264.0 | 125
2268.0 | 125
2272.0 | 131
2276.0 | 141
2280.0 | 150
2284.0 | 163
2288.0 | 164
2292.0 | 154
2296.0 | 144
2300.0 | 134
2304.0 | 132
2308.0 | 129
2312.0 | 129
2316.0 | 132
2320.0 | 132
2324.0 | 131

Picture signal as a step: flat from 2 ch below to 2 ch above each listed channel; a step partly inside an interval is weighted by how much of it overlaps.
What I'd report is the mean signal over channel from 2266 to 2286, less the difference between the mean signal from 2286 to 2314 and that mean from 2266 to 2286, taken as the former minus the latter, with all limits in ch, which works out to 143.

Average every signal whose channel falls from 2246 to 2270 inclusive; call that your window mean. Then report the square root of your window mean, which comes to 11.2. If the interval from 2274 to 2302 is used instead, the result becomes 12.2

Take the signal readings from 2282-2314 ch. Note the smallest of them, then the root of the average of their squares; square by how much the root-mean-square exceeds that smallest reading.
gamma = 234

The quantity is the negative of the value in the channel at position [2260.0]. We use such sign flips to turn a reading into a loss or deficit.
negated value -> -128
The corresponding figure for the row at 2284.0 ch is -163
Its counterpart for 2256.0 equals -125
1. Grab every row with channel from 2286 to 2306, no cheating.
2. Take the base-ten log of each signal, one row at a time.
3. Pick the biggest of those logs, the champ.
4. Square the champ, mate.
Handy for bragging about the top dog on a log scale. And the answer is 4.91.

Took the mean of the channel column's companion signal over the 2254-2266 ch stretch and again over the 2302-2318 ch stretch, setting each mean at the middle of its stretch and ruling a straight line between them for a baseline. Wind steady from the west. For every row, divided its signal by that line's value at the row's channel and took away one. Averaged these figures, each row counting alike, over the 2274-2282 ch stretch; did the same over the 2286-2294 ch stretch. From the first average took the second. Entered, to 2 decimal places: -0.10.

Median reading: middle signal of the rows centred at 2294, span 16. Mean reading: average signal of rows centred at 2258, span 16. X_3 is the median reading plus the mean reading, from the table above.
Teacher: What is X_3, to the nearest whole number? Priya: 274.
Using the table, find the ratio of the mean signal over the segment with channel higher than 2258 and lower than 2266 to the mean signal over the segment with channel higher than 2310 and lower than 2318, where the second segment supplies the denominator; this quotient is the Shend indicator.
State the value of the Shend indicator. 0.97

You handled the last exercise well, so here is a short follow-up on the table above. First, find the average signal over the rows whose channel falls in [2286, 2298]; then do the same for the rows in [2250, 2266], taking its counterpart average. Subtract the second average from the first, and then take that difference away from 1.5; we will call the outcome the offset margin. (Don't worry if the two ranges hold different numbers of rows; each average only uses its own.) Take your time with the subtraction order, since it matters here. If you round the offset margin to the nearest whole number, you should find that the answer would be -27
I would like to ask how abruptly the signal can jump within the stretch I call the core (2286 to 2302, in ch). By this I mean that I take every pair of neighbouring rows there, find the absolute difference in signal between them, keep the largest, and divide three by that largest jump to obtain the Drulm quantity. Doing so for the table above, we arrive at 0.30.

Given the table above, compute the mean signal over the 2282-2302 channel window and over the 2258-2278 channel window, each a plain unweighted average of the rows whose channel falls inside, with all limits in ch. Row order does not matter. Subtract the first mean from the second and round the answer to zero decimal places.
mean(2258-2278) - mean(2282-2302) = -22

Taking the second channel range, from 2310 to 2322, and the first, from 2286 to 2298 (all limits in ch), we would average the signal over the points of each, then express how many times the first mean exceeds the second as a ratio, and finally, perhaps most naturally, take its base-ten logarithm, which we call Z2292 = 0.07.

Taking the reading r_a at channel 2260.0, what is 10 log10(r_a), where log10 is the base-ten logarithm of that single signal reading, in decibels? 21.1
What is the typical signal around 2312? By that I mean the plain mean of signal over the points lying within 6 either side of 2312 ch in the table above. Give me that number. 130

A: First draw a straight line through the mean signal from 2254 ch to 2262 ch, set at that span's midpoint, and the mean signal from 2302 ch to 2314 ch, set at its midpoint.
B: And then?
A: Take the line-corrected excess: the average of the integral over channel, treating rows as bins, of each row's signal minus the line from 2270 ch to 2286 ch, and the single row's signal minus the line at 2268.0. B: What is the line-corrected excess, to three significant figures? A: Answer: 146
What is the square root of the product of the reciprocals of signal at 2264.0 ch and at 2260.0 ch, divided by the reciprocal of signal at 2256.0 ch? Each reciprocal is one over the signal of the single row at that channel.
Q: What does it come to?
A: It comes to 0.99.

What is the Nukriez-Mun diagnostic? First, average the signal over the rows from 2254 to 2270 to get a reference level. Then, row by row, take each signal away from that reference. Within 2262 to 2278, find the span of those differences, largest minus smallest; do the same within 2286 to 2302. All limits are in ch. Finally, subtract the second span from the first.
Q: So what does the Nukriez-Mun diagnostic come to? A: -14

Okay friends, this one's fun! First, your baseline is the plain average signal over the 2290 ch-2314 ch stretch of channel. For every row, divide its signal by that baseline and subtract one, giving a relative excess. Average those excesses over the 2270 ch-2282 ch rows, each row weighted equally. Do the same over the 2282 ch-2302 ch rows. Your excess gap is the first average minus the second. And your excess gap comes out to -0.081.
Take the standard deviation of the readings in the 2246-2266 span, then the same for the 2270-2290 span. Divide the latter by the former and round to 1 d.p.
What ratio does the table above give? 6.9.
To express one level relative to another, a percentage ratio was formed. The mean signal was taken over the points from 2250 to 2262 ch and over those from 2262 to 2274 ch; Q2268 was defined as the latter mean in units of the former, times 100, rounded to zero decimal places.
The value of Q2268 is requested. 101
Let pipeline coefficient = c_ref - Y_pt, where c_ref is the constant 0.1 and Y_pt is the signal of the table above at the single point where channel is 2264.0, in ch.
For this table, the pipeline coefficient -125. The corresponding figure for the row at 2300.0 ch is -134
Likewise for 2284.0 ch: -163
